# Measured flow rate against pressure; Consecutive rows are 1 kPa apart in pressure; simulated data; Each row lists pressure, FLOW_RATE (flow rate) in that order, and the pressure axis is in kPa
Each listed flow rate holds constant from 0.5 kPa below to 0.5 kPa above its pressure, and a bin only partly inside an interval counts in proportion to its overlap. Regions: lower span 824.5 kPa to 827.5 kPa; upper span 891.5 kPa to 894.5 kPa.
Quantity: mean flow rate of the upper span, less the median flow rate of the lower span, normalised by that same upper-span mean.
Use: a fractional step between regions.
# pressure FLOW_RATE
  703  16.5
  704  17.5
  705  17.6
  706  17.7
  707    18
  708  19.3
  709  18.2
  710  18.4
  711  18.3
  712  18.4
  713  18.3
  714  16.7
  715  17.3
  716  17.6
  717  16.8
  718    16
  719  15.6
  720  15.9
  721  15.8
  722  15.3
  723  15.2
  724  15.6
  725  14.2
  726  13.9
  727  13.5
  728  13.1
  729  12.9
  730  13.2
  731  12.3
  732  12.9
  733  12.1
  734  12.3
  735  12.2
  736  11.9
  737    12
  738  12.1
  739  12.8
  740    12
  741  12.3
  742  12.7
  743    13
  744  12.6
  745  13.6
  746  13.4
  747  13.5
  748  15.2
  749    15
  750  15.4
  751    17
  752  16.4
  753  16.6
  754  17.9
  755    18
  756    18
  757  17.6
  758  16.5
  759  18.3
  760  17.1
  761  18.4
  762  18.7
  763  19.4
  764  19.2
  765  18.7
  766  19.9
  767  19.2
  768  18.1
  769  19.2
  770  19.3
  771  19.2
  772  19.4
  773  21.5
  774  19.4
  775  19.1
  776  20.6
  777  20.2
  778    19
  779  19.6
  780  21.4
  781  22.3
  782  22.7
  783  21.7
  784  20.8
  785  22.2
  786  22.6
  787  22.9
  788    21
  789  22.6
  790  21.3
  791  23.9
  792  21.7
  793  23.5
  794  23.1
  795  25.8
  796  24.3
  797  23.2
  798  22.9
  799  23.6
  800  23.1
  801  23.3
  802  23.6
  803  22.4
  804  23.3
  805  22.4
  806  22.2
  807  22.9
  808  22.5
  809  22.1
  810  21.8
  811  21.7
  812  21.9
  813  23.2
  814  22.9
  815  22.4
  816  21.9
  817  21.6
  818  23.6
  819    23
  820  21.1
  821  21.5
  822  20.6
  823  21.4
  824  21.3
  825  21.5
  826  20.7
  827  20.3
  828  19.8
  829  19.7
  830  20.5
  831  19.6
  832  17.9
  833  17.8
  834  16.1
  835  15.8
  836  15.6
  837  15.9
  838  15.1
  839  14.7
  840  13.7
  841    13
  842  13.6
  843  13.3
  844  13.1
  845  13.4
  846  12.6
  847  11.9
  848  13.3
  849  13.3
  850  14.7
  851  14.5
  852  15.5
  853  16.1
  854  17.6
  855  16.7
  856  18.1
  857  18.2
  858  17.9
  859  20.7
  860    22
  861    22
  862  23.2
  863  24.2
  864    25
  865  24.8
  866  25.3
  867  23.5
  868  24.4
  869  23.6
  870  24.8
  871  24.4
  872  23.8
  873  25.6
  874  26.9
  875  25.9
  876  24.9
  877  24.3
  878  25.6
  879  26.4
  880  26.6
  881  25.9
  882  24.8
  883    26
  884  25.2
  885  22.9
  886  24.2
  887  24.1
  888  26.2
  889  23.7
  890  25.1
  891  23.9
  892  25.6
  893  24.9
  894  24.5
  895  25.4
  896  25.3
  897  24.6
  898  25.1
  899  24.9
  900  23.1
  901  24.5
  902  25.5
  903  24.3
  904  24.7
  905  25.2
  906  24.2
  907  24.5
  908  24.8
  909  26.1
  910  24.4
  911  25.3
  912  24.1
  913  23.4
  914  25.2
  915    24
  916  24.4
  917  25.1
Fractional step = 0.17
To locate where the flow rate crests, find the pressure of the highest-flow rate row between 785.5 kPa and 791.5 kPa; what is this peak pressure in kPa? 791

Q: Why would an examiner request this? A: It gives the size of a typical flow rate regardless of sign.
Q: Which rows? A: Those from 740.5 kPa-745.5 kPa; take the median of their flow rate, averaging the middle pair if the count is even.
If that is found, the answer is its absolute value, 13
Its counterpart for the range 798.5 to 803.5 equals 23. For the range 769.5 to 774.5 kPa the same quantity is 19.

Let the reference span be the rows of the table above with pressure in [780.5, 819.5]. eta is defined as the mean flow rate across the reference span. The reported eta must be 23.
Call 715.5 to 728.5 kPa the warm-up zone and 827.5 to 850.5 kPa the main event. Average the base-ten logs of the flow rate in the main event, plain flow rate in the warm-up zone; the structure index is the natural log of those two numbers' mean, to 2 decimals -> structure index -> 2.11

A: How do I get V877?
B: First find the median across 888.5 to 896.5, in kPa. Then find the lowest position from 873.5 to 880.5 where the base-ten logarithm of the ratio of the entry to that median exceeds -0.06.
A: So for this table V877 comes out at 874 kPa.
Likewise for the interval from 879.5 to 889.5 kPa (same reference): 880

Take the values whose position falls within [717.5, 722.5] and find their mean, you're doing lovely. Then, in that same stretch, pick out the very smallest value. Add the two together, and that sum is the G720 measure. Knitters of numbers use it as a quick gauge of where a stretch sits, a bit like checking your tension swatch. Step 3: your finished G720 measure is 31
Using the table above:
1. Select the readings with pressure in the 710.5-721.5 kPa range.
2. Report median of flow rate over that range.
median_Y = 16.8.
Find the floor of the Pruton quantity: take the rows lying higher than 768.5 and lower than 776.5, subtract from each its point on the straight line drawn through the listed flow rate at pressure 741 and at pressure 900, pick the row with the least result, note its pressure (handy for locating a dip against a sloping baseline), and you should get 775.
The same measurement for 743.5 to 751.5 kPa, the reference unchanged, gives 744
